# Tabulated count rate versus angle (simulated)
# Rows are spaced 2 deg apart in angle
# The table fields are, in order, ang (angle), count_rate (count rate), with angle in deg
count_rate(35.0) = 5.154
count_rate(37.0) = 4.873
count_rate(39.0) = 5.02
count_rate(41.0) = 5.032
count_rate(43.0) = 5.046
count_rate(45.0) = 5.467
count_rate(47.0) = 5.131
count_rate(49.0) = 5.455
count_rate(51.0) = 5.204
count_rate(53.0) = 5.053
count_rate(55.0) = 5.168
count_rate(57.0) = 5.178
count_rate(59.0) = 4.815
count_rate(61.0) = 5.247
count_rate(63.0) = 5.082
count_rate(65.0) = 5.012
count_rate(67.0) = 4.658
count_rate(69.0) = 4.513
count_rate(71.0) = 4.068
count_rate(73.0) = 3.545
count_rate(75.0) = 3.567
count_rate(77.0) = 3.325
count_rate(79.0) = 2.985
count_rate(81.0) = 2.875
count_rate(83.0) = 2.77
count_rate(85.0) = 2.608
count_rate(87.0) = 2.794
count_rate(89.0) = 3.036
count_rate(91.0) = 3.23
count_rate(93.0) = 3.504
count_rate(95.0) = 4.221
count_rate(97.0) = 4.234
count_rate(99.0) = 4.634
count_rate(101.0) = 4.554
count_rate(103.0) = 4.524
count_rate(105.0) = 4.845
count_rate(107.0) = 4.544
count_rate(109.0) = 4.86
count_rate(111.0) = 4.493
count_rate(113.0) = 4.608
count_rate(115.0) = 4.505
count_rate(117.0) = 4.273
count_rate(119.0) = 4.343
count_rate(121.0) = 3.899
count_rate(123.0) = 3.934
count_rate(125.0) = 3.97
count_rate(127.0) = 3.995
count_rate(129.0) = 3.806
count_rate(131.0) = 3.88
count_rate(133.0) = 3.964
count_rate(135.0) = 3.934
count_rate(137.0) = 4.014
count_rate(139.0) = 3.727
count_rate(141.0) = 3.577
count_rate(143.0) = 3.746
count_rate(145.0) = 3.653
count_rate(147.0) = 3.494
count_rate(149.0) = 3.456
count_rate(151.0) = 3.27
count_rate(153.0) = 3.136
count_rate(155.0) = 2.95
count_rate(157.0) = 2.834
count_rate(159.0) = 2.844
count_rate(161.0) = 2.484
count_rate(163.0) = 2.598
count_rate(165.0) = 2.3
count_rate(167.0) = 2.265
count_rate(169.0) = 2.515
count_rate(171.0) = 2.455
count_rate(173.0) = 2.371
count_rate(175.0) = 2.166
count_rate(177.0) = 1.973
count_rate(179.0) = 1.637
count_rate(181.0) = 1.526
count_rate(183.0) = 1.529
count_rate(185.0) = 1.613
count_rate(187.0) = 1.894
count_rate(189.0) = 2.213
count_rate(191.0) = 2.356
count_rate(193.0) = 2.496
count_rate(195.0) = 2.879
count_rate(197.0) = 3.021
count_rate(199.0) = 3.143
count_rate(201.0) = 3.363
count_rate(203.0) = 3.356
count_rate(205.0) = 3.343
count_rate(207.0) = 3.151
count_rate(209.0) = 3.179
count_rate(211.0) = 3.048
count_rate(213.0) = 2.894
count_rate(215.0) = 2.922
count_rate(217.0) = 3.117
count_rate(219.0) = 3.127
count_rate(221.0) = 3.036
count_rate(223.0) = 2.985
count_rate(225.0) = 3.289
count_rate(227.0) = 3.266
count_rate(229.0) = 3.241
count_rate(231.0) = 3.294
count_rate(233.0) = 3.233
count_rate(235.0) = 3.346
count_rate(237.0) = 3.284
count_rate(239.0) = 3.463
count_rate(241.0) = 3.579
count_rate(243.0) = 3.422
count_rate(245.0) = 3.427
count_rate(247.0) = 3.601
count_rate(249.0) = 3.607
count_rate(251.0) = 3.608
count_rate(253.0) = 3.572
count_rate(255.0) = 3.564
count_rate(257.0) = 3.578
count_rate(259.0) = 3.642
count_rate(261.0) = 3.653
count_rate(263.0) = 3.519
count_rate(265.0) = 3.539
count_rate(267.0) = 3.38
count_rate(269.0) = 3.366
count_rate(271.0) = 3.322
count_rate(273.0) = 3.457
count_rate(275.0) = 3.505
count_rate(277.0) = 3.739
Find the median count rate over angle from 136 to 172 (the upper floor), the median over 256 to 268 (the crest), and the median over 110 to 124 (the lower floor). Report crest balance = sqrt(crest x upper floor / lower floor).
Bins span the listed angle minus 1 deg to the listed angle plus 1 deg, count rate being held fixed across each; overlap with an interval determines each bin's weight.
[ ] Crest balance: 1.58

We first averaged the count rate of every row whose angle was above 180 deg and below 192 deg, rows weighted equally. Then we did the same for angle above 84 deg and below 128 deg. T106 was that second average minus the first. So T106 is 2.2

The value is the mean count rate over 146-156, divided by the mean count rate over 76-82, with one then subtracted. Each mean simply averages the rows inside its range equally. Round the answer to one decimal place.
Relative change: 0.1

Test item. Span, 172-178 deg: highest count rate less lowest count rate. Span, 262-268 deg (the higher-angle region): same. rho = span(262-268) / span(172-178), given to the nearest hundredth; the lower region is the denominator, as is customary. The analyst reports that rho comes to 0.40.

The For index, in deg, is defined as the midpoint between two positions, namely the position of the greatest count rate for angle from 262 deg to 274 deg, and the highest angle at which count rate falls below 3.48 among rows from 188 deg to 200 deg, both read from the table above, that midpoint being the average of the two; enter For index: 232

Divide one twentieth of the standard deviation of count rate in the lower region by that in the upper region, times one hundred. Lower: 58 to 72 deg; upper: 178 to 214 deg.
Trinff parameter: 3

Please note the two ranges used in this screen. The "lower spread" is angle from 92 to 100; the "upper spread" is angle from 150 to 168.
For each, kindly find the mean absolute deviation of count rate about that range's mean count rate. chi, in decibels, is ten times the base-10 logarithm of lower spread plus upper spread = -2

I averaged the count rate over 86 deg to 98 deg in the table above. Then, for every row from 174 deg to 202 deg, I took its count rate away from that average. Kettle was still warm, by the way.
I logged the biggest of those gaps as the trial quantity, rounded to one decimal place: 2.0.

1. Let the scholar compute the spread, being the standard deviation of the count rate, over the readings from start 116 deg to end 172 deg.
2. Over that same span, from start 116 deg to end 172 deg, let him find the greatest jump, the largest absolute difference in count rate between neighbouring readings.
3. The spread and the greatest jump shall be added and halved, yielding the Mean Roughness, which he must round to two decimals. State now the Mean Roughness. 0.54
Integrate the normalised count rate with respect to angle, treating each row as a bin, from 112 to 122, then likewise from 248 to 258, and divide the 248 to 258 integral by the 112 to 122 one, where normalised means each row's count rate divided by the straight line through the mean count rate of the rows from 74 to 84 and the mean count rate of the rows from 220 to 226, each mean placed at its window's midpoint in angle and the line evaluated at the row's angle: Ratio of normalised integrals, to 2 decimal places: 0.83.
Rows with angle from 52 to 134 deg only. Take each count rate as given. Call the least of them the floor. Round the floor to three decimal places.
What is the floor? 2.608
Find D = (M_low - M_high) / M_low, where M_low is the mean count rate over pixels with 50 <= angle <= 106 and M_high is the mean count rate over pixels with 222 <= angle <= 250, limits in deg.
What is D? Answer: 0.18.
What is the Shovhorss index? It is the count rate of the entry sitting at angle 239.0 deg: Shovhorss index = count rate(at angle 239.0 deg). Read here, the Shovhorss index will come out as 3.463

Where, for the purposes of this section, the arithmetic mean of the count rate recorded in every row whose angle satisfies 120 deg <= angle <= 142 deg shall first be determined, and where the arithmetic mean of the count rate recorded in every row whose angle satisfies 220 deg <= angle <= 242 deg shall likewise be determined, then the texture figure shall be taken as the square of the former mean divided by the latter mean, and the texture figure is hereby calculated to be 4.6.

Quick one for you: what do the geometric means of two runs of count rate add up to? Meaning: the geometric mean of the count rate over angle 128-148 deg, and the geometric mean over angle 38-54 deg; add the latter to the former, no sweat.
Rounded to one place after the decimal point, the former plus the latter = 8.9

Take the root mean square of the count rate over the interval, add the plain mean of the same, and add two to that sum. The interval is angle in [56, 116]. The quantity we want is 10.3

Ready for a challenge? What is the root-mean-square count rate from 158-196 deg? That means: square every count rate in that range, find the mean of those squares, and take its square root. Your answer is 2.3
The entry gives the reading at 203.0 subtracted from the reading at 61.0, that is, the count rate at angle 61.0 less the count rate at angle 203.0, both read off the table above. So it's 1.9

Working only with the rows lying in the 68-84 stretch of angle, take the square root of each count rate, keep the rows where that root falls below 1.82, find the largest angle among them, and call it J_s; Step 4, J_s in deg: 83.0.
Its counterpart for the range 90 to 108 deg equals 91.0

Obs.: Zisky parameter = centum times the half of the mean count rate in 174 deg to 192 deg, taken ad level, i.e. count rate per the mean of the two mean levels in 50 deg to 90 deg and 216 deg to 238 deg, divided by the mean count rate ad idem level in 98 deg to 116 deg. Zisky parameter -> 20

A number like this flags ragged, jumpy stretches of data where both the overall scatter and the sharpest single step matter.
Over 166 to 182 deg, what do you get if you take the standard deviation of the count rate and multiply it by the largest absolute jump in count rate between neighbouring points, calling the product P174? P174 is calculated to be 0.12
